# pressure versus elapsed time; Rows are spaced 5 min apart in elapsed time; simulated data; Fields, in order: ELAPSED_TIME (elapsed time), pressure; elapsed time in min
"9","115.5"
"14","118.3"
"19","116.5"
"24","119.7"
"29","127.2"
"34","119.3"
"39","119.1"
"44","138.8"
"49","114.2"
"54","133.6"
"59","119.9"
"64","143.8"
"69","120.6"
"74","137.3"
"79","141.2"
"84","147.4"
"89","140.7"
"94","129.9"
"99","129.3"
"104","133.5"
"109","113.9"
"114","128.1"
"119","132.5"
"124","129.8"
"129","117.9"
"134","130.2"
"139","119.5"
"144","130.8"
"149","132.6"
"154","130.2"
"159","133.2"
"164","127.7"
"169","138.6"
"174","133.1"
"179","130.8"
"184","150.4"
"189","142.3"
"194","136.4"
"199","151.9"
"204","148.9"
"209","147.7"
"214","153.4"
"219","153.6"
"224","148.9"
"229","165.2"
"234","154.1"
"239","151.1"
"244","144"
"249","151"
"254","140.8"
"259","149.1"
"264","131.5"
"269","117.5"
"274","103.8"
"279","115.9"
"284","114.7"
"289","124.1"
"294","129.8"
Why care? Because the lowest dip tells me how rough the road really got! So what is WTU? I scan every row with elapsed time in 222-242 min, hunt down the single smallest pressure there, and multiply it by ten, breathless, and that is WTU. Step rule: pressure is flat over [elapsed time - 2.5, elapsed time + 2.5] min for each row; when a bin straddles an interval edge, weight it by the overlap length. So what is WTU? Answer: 1489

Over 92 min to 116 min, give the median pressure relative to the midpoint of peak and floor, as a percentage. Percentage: 105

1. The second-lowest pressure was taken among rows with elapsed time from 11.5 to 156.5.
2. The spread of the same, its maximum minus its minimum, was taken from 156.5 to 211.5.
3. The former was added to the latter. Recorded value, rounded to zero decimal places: 138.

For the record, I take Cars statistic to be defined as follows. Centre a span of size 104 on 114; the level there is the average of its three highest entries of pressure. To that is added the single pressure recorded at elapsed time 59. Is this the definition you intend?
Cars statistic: 264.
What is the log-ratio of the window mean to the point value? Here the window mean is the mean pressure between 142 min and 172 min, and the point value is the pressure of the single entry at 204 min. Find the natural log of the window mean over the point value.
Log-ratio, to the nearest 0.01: -0.12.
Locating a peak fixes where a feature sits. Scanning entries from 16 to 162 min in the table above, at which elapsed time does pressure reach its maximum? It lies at 84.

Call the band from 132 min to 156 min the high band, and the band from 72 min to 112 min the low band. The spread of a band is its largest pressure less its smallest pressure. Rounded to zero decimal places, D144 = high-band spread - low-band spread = -20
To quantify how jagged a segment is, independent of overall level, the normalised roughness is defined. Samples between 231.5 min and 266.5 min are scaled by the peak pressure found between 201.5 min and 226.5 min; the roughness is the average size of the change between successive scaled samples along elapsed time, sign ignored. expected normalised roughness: 0.058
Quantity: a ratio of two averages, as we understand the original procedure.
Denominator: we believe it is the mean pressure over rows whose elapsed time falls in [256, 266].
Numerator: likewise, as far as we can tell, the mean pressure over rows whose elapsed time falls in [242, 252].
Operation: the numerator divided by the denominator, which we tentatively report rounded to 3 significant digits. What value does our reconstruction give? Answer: 1.05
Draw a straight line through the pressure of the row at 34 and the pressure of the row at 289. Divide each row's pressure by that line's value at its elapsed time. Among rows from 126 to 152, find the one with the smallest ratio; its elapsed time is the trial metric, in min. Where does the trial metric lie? 129 min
